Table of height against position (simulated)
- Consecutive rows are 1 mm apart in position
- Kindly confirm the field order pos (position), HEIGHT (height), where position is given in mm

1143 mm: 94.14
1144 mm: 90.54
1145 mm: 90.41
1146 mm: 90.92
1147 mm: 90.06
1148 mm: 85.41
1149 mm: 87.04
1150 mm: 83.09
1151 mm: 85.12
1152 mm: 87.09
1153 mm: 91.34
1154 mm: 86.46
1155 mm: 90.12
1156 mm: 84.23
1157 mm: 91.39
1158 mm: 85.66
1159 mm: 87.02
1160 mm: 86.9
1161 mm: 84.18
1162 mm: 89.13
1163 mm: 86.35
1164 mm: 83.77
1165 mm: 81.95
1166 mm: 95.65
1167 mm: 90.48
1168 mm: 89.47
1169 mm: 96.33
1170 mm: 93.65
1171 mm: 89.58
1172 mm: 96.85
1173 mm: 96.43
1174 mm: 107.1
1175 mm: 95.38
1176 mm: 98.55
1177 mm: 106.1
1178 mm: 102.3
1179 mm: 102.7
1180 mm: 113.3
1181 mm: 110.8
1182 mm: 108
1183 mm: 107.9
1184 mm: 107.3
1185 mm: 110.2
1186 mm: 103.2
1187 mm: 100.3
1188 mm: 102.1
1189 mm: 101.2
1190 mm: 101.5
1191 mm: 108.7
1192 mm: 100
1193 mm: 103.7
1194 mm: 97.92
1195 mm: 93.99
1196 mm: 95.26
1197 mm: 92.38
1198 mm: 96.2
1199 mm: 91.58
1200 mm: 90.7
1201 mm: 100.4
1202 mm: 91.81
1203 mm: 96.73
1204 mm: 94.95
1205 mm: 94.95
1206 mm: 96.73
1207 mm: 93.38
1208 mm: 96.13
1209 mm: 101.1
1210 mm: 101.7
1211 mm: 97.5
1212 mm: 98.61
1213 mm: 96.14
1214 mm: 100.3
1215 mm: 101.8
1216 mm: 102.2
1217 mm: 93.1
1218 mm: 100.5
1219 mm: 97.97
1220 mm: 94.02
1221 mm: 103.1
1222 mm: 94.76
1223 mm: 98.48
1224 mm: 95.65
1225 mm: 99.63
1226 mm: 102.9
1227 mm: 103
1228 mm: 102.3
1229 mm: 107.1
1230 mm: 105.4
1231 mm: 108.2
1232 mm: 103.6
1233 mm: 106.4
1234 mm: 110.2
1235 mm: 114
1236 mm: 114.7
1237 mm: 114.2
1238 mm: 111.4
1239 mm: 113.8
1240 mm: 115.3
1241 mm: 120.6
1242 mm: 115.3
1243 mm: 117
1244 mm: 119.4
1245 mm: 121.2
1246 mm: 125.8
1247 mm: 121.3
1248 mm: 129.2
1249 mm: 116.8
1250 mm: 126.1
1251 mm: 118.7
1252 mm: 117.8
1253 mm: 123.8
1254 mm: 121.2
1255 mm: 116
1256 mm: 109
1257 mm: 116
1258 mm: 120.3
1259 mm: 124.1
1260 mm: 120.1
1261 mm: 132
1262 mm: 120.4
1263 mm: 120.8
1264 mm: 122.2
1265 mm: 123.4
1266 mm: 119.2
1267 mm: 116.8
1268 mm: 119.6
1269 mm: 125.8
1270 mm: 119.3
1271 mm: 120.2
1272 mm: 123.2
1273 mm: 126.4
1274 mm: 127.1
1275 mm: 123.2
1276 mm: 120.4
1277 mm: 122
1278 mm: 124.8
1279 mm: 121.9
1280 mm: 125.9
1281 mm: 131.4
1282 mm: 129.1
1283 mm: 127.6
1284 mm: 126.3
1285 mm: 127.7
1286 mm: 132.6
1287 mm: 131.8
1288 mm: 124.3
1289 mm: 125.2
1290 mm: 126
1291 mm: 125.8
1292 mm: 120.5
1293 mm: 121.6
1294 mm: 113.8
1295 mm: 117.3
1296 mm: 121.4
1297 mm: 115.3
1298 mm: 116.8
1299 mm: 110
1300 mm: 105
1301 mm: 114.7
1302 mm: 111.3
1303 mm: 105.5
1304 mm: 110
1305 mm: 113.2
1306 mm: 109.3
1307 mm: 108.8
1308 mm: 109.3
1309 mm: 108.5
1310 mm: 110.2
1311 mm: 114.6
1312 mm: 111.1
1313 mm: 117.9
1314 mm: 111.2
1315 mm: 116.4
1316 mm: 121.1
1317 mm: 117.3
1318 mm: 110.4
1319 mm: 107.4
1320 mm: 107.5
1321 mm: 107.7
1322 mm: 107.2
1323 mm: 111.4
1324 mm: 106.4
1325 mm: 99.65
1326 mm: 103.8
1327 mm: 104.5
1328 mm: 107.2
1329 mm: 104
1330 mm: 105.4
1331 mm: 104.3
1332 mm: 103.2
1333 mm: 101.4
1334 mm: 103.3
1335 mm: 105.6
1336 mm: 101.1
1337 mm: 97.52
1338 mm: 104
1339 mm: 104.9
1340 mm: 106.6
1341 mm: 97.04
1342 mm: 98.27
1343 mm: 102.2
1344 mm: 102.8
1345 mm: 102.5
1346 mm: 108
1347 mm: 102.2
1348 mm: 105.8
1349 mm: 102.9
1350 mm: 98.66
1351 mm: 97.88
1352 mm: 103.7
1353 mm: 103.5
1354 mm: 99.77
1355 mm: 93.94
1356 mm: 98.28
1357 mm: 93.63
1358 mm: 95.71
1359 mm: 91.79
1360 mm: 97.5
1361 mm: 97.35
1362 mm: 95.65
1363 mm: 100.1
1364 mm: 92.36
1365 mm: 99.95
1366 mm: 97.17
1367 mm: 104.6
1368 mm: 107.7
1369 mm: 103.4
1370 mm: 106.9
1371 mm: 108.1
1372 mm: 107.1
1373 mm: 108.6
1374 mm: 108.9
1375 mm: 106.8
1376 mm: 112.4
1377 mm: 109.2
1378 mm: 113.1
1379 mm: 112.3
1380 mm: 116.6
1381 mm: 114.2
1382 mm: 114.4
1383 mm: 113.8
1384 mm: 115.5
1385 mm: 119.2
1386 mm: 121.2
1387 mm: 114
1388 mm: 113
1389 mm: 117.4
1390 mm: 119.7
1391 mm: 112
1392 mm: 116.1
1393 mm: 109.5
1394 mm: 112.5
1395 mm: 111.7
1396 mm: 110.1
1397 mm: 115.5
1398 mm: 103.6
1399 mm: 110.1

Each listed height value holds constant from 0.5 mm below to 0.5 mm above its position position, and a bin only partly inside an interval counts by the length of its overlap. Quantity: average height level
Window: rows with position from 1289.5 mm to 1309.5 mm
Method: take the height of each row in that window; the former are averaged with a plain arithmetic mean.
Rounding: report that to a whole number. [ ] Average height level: 114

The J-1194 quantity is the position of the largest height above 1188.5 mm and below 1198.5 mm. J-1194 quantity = 1191 mm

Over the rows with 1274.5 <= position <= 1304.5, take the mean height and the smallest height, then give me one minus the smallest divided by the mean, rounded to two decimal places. 0.13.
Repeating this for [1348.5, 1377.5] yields 0.10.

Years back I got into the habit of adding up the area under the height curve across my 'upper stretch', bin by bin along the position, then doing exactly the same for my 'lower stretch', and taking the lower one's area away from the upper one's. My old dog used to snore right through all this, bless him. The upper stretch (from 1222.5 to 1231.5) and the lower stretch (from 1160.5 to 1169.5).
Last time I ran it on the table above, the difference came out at 125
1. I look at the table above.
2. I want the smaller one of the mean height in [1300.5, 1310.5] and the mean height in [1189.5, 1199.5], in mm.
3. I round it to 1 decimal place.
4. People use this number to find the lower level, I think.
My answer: 98.1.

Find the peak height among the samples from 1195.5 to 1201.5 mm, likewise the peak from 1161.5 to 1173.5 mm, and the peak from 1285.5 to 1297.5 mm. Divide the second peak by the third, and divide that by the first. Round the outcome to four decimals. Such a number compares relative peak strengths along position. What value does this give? 0.0073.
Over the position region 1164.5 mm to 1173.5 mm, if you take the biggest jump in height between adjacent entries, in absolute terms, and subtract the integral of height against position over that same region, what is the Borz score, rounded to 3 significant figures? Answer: -817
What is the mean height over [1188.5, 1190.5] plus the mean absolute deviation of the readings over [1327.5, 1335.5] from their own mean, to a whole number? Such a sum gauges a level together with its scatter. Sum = 103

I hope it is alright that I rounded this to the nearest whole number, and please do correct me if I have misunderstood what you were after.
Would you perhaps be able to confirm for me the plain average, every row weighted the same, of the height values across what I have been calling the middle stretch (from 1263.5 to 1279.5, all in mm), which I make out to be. 122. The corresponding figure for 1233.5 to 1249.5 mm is 118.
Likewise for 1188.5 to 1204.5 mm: 97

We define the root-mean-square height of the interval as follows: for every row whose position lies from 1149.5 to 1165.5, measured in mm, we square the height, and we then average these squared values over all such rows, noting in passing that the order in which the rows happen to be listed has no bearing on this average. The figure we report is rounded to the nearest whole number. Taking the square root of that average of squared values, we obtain 87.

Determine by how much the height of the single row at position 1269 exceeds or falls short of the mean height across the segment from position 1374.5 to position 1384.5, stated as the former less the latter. 13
